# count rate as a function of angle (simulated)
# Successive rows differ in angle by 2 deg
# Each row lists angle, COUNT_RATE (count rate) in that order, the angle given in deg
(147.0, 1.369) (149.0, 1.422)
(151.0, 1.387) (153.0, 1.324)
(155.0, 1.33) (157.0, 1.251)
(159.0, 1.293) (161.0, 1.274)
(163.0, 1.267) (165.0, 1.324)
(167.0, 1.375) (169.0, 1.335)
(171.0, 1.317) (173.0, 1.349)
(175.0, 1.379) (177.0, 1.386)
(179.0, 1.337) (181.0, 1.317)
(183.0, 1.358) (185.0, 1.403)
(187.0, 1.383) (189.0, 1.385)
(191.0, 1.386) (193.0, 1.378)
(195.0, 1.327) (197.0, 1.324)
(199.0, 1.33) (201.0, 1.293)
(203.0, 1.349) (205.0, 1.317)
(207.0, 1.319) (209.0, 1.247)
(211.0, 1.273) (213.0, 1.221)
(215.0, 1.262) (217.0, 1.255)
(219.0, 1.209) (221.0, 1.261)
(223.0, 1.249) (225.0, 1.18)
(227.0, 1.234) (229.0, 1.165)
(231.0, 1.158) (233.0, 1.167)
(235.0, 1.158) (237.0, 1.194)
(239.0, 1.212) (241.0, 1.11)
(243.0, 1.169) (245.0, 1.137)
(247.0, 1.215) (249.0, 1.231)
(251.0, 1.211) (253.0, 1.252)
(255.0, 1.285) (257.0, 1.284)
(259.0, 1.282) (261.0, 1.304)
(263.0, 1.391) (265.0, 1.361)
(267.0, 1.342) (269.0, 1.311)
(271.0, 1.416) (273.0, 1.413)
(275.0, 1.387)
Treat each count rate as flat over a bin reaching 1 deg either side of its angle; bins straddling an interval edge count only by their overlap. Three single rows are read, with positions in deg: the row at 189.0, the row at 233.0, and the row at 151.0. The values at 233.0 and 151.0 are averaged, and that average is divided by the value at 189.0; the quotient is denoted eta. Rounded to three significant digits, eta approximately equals 0.922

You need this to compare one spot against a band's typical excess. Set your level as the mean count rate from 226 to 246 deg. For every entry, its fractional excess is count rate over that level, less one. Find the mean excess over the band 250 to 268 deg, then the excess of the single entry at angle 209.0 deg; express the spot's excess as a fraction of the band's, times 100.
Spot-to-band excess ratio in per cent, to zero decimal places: 59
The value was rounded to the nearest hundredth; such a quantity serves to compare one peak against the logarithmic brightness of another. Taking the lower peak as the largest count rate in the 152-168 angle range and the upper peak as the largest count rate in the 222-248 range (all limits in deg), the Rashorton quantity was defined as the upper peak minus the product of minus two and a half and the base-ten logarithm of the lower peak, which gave 1.59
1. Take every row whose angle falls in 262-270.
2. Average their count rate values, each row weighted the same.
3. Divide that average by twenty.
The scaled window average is 0.0676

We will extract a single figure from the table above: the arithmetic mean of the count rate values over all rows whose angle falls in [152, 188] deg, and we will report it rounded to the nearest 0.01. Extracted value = 1.33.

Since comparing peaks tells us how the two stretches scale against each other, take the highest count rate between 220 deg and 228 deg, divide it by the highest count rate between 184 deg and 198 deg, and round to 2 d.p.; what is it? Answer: 0.90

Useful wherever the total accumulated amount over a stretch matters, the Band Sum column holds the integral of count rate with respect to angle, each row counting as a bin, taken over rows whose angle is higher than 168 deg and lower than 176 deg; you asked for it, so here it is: 10.8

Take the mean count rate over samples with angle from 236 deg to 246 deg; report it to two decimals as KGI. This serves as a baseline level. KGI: 1.16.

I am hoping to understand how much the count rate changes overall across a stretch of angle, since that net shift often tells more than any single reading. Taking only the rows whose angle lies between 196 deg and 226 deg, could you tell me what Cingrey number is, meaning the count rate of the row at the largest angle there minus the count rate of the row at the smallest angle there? -0.144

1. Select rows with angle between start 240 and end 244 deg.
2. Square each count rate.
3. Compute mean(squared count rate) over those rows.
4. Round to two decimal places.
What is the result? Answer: 1.30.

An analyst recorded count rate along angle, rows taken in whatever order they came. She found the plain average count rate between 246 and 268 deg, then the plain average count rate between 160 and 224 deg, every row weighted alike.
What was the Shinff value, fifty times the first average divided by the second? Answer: 48.8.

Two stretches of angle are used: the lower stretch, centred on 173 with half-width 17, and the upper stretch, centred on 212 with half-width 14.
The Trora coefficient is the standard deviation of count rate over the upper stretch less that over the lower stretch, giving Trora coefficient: 0.002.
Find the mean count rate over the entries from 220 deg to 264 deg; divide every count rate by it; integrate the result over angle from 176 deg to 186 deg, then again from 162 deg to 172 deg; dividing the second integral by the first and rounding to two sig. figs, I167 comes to 0.97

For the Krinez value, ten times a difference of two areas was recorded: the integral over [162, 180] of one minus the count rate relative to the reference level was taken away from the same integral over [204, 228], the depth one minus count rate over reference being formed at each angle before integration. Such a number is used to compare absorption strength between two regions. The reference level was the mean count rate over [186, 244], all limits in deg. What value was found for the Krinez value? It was 13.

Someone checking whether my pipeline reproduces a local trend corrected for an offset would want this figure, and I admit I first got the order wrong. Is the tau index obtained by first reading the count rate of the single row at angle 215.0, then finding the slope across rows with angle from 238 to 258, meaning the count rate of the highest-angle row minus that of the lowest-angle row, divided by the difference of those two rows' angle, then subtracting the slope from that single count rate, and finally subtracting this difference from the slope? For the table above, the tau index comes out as -1.25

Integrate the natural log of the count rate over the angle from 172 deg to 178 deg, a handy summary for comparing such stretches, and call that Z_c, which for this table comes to 1.9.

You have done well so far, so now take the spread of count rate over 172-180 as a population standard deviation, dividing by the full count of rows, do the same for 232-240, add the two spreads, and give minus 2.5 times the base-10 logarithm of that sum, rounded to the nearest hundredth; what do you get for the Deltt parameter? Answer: 3.45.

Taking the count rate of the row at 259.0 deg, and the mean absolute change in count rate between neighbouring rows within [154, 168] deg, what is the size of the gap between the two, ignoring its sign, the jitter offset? 1.24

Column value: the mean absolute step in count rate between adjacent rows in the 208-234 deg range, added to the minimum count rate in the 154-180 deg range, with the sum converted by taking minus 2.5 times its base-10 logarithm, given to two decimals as -0.27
